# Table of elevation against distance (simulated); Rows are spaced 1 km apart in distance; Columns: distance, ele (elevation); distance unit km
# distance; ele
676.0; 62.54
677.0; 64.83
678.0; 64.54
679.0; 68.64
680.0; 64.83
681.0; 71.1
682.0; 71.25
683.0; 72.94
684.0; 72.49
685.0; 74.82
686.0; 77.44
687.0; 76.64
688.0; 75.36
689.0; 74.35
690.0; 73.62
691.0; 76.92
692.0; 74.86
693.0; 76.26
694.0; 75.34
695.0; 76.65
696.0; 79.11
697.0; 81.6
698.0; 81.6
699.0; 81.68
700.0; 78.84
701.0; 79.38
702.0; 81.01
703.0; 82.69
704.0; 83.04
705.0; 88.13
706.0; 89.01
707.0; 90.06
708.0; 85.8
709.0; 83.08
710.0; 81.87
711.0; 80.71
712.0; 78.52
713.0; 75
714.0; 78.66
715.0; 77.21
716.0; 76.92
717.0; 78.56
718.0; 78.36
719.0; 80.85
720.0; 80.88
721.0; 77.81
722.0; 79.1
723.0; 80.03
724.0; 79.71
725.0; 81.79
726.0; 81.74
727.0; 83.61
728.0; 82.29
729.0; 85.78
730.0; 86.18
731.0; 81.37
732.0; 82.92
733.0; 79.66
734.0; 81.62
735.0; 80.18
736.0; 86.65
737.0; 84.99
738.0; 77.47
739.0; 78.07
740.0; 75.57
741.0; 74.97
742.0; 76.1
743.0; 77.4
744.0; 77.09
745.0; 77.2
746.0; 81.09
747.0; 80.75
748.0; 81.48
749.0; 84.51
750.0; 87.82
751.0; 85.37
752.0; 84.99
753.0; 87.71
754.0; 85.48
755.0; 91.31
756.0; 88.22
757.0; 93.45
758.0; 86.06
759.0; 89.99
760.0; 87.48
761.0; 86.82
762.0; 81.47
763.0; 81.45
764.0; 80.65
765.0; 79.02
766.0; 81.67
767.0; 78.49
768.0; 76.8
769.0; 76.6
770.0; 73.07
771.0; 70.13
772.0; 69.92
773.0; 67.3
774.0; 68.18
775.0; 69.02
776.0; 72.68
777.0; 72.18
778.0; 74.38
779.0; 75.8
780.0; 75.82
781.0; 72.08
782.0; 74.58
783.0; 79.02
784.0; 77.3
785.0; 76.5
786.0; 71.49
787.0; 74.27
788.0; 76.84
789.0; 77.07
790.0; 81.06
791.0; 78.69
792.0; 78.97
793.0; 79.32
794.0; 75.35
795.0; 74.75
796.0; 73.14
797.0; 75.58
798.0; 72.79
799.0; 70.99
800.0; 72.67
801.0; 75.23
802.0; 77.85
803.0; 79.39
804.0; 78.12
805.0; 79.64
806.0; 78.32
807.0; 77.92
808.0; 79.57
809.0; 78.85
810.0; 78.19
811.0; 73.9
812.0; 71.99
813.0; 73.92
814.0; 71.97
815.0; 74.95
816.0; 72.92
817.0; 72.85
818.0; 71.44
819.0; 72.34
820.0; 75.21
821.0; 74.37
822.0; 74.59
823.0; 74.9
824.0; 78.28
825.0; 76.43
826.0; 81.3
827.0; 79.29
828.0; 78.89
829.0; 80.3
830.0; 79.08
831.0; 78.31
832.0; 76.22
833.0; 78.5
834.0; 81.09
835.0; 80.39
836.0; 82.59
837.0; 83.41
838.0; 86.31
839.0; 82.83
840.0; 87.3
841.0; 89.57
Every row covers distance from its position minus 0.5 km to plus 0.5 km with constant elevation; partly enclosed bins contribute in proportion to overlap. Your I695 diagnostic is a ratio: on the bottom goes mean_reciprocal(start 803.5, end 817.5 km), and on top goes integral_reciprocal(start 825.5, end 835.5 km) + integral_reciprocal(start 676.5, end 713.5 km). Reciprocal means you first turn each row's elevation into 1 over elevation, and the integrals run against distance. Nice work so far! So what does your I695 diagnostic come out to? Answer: 46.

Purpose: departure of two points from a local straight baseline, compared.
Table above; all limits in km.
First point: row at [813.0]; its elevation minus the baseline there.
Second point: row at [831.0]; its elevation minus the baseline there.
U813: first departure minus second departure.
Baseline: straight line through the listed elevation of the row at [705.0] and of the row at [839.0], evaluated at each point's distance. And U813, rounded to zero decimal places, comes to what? -5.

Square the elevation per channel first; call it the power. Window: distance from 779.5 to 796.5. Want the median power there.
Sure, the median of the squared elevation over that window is 5852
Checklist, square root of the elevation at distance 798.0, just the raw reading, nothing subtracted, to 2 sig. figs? 8.5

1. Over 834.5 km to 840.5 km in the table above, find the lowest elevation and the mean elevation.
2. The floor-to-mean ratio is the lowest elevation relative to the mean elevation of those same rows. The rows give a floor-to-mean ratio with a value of 0.959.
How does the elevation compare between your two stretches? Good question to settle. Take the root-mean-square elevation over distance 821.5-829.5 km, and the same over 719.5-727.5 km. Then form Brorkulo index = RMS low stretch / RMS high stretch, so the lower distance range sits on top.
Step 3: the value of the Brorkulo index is 1.03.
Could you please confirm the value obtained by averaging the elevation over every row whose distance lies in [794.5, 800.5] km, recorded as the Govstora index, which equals 73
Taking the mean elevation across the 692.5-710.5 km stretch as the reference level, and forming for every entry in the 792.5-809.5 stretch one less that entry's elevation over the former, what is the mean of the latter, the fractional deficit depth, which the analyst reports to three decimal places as 0.067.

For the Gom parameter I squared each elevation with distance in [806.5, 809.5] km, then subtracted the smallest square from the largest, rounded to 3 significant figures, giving 260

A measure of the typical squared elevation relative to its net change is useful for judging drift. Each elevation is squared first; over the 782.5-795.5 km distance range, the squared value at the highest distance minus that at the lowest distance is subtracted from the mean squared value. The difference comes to 6587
